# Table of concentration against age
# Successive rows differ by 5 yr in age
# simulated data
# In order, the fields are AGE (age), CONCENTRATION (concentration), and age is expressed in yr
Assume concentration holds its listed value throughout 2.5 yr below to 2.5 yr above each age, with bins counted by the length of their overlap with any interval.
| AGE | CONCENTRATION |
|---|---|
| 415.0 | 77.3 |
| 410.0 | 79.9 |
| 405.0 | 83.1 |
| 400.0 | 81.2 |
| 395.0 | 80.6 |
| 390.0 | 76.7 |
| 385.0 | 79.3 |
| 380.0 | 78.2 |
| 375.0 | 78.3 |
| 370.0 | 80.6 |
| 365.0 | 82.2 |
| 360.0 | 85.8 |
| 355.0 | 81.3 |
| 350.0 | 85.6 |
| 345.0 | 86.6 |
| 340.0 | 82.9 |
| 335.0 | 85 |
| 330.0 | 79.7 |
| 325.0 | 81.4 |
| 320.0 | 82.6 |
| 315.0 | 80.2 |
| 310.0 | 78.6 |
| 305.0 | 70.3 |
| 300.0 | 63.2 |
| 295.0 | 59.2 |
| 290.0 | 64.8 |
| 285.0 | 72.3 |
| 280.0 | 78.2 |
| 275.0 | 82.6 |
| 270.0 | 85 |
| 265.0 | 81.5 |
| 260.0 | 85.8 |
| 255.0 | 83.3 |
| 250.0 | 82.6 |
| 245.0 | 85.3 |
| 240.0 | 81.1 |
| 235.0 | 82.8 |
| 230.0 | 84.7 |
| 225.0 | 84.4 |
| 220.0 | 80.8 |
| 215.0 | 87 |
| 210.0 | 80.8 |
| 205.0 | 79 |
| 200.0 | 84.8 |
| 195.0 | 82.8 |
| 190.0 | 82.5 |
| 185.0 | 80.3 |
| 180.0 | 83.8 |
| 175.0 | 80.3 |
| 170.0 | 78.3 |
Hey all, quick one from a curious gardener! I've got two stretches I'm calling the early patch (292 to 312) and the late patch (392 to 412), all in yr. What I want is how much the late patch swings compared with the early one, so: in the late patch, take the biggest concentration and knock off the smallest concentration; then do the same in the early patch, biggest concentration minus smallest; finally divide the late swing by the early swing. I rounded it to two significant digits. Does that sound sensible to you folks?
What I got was 0.16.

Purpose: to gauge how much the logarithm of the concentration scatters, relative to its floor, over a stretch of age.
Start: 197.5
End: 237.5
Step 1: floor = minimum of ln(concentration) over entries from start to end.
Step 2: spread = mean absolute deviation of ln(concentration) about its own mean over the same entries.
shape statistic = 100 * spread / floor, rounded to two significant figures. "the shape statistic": 0.60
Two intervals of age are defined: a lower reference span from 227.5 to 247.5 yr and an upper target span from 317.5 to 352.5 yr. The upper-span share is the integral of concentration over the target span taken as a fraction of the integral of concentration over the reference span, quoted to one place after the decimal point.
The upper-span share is 1.7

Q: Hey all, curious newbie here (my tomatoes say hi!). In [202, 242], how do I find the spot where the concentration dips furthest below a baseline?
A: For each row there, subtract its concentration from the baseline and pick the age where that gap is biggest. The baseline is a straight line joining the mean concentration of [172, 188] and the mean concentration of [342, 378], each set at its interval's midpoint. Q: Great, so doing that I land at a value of 205.0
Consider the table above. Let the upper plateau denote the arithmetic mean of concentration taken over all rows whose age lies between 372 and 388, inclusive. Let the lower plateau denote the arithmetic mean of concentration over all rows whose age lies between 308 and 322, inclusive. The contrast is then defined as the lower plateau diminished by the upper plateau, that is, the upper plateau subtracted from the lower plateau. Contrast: 1.9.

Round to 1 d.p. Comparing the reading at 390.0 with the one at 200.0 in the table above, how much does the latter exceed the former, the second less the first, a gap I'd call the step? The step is 8.1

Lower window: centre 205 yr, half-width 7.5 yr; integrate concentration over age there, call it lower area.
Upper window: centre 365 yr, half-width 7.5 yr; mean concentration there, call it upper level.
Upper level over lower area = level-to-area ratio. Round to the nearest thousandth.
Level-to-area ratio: 0.068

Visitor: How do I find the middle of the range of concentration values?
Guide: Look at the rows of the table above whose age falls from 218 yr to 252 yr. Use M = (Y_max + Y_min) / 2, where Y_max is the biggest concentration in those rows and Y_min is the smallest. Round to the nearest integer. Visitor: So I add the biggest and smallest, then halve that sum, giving 83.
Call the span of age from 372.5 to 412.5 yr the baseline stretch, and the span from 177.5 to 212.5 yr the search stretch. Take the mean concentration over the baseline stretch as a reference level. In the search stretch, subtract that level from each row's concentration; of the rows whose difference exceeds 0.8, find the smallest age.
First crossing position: 180.0 yr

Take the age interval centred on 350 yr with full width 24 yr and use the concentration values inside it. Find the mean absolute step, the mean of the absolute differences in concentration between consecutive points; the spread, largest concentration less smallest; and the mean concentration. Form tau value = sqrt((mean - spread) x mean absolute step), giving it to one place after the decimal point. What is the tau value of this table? 16.3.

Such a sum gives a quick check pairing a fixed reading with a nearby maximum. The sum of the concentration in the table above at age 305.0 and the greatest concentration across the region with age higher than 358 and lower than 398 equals 156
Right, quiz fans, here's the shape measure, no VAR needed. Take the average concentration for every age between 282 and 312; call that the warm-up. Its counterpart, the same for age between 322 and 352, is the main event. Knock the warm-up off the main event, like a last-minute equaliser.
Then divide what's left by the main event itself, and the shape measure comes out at 0.185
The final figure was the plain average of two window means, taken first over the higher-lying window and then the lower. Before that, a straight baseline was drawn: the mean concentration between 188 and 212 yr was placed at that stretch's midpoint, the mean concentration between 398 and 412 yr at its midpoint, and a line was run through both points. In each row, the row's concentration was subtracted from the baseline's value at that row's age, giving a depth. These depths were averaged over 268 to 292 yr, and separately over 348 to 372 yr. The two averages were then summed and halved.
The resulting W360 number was 1.8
